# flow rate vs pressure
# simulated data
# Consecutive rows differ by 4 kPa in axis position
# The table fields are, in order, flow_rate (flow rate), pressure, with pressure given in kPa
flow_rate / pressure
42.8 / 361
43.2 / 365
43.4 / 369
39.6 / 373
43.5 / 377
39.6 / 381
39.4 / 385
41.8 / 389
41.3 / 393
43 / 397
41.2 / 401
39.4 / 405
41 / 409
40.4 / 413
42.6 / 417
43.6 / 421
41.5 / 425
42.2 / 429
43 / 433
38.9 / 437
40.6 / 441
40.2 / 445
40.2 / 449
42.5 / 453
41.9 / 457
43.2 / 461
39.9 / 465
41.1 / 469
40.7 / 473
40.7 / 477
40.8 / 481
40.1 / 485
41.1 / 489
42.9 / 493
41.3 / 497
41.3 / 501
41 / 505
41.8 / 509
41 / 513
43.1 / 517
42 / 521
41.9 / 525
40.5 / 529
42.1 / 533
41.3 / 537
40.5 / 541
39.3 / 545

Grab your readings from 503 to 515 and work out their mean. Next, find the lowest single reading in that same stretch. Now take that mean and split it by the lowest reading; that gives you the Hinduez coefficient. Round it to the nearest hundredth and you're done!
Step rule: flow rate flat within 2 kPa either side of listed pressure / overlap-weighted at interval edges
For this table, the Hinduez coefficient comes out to 1.01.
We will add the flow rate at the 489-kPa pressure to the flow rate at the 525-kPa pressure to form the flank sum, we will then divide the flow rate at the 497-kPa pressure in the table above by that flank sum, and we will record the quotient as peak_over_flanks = 0.498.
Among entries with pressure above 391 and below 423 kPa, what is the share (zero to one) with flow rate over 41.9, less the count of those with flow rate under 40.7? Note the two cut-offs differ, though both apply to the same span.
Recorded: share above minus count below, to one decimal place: -1.6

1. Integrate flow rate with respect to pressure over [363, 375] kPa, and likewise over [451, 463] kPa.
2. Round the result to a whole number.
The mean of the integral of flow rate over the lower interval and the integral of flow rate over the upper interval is 508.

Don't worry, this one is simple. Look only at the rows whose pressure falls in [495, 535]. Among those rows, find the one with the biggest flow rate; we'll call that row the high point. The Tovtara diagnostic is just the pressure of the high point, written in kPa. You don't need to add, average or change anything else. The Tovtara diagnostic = 517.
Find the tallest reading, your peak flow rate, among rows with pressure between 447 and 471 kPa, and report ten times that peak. 432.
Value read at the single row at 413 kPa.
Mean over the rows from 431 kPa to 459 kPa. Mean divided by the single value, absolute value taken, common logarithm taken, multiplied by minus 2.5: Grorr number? -0.02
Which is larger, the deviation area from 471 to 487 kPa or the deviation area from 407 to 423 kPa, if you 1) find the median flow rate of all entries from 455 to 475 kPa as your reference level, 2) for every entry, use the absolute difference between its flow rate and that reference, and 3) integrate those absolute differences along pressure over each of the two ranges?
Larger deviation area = 19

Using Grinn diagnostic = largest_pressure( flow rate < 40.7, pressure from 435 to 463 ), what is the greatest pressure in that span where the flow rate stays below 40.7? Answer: 449 kPa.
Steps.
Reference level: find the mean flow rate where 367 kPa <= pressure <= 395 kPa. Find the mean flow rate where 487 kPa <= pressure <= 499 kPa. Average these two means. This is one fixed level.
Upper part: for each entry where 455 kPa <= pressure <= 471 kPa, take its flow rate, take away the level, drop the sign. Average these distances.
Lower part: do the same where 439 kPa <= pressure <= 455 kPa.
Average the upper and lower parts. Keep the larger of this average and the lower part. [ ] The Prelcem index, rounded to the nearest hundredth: 1.12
